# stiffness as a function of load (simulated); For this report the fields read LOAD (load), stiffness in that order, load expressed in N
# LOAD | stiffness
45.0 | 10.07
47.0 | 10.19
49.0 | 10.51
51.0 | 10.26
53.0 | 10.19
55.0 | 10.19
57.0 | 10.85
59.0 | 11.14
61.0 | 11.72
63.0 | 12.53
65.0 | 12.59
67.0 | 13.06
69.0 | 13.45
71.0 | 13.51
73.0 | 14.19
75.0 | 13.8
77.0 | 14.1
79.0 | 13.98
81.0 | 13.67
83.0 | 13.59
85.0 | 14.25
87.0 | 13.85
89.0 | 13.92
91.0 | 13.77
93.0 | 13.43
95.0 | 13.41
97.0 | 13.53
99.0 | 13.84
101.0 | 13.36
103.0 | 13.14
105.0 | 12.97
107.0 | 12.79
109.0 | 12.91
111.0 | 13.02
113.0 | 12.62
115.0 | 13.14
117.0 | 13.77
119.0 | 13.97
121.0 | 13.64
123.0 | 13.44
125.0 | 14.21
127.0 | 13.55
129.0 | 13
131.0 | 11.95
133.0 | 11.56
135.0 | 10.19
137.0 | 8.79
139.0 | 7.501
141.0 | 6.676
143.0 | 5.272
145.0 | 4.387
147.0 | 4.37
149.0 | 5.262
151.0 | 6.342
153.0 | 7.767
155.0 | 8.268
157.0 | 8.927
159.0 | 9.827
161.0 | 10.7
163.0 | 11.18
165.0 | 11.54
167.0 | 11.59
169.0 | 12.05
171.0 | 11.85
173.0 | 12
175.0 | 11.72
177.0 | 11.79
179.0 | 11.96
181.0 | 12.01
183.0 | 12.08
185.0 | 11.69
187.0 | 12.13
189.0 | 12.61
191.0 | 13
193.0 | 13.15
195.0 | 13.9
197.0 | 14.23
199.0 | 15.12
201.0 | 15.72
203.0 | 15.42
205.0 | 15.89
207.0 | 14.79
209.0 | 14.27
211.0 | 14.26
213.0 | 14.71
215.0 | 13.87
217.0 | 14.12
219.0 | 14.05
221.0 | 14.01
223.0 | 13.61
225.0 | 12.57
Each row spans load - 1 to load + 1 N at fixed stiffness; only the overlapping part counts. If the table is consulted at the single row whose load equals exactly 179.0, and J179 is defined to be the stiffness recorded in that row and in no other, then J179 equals 11.96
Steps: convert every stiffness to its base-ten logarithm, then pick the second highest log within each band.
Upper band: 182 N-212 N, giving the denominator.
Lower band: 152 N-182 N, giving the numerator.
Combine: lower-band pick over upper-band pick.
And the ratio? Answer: 0.90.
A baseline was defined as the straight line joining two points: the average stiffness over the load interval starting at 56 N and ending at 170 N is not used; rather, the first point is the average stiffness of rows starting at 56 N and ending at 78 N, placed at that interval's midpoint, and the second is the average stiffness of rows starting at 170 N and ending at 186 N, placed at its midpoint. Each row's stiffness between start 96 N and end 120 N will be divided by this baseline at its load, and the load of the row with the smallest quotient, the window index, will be 113.0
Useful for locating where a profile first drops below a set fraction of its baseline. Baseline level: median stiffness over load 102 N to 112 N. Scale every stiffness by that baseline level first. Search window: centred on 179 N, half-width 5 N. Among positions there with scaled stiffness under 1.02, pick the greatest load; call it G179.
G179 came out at 183.0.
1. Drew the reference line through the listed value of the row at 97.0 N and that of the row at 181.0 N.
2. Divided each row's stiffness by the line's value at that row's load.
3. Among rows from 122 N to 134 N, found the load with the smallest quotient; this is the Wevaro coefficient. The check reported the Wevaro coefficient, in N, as 133.0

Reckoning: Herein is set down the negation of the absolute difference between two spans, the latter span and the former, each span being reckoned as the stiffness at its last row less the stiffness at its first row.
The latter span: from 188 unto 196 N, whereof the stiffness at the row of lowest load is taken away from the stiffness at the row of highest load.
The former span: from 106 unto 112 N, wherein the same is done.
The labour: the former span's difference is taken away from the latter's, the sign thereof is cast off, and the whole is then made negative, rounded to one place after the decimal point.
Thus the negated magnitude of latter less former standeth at -1.1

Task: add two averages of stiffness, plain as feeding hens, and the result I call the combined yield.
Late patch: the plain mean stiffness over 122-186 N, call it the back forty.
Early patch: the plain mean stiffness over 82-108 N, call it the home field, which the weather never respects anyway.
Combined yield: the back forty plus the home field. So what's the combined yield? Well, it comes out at 23.6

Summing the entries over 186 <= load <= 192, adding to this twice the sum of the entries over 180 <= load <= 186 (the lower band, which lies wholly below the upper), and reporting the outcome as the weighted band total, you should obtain 109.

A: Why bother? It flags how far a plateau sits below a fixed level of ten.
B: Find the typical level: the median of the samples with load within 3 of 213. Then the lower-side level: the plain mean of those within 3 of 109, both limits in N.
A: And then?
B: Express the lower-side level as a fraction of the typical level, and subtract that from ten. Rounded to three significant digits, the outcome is 9.09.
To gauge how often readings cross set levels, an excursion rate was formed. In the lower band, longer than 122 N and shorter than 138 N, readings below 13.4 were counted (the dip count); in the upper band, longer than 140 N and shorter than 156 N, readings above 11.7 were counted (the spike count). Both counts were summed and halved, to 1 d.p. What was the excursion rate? 2.5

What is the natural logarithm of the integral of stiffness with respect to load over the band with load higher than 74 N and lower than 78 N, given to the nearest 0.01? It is 4.02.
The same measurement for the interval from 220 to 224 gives 4.01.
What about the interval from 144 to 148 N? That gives 2.86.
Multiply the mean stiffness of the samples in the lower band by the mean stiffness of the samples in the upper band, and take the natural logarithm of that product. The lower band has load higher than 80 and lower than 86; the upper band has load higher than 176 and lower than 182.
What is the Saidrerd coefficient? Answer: 5.11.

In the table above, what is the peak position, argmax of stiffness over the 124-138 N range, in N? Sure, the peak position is 125.0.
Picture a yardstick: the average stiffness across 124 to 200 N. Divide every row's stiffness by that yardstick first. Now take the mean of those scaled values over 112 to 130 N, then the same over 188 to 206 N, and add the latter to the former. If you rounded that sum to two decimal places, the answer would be 2.62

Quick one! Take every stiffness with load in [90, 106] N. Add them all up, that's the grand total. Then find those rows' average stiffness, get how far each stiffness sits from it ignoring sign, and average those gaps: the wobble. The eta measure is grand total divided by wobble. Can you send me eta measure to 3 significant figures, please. 508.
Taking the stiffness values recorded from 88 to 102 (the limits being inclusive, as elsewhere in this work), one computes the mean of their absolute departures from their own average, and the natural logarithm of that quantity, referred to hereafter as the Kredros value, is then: -1.6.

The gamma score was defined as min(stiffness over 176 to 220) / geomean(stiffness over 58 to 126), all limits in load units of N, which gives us 0.88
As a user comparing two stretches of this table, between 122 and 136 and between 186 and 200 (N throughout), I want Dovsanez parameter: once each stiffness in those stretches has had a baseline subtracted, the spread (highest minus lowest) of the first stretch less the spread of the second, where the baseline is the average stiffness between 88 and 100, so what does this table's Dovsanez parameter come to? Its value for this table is 1.0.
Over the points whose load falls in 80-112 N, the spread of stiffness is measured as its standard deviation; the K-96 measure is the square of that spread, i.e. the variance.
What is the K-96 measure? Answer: 0.2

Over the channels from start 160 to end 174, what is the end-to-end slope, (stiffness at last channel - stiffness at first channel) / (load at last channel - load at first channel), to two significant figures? 0.11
